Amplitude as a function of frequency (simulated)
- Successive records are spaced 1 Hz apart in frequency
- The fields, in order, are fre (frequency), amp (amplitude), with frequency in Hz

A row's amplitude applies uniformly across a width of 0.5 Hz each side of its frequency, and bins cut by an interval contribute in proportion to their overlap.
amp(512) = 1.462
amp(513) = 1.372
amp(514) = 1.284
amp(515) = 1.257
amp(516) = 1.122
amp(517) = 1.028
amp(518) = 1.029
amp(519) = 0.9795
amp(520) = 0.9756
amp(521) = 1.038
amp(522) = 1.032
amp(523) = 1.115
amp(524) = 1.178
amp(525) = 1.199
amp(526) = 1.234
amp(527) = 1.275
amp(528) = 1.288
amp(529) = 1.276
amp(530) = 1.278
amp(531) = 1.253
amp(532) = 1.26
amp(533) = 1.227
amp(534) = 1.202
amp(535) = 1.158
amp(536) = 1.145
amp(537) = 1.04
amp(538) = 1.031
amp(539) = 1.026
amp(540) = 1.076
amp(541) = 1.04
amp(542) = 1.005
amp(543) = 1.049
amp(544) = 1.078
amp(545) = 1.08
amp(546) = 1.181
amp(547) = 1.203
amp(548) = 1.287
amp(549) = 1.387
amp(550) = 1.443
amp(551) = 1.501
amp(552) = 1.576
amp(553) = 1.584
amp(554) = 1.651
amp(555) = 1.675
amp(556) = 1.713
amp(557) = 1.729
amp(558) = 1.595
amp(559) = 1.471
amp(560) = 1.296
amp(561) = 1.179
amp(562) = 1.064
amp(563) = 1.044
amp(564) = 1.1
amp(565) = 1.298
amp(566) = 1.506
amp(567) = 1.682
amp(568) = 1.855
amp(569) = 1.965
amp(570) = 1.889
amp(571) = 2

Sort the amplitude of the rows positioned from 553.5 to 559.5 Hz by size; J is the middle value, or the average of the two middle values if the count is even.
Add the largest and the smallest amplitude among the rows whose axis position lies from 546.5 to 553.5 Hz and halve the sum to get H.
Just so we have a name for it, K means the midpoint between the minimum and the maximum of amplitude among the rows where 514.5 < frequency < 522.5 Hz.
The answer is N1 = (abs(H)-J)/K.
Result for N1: -0.24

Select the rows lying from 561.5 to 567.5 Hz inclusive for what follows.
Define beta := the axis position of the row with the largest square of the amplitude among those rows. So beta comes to 567 Hz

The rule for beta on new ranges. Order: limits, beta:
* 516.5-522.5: 521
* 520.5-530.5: 528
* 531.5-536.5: 532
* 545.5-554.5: 554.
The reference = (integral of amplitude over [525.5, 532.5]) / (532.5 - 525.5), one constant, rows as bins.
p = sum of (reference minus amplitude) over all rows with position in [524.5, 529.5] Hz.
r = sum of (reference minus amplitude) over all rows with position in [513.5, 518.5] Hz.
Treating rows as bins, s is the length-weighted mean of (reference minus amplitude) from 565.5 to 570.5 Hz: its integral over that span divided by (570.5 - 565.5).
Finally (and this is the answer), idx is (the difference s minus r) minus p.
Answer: -1.2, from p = 0.1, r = 0.6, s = -0.51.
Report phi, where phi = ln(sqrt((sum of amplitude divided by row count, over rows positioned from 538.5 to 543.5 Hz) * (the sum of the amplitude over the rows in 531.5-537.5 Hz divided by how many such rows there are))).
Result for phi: 0.10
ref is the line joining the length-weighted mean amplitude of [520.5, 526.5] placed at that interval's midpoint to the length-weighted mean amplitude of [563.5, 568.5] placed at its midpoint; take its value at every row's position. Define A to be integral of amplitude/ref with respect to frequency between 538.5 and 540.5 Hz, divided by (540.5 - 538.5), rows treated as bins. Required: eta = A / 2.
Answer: 0.415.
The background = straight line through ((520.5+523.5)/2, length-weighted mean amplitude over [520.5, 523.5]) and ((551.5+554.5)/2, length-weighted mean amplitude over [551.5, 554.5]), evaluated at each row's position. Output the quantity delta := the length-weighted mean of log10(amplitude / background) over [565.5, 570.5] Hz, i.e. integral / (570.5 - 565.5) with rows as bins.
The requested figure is -0.02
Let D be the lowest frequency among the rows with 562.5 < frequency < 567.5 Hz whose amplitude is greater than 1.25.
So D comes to 565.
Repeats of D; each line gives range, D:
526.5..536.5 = 527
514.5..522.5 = 515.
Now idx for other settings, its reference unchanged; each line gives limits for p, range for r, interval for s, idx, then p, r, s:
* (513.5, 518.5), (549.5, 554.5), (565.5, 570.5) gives 0.3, 0.6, -1.4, -0.51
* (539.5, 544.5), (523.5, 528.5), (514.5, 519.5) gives -1.1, 1.1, 0.2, 0.18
